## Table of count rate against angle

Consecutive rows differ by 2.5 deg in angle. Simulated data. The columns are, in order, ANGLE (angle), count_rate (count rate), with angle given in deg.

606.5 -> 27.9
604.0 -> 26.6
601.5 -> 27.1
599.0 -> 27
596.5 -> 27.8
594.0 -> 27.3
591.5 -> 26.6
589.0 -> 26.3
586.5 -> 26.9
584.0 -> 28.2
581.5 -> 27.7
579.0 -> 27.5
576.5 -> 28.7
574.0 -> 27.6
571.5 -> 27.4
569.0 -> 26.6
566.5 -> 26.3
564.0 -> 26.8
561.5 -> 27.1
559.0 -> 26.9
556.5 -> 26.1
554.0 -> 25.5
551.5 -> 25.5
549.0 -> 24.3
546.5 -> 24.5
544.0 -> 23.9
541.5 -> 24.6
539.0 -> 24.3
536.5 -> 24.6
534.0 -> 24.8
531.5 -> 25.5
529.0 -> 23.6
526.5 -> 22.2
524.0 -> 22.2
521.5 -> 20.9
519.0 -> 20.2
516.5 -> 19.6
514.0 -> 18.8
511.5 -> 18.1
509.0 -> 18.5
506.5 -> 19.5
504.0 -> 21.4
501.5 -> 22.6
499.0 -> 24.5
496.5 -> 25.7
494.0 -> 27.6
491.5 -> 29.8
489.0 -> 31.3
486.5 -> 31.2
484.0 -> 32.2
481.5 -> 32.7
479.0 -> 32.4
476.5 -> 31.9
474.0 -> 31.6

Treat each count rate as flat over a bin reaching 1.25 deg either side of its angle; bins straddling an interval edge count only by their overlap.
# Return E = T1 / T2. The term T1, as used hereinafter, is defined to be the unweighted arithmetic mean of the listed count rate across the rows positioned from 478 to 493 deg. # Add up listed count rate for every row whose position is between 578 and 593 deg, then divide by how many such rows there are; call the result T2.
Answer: 1.16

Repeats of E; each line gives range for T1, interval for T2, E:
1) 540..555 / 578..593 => 0.91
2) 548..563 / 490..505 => 1.03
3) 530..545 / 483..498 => 0.83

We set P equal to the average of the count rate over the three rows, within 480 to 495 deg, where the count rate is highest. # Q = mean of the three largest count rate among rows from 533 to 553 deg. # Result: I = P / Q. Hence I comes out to 1.3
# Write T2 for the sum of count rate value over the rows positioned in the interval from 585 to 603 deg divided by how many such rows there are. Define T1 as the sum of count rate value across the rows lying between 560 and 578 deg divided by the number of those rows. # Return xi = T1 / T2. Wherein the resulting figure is 1.01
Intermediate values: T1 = 27.2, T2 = 27.0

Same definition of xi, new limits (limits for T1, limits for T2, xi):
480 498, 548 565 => 1.16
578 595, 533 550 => 1.11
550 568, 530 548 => 1.07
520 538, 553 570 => 0.88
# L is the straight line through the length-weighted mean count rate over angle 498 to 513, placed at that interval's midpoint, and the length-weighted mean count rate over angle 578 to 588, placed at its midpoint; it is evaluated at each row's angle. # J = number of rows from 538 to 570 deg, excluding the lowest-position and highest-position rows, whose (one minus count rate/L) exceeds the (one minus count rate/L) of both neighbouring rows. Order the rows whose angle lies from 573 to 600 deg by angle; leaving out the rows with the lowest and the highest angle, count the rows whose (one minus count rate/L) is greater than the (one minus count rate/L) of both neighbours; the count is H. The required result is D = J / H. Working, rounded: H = 2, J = 4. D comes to 2.0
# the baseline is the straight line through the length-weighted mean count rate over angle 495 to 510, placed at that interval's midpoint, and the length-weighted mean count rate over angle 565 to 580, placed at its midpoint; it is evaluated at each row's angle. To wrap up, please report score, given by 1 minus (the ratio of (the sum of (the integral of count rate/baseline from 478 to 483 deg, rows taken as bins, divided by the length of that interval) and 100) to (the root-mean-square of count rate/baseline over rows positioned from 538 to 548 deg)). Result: -104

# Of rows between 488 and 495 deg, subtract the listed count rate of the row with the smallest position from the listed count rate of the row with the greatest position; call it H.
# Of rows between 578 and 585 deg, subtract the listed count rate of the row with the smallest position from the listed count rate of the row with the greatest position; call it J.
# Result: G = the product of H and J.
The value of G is -3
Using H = -3.7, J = 0.7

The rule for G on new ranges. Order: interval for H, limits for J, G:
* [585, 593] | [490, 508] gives 3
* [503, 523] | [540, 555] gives 0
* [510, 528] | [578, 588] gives -2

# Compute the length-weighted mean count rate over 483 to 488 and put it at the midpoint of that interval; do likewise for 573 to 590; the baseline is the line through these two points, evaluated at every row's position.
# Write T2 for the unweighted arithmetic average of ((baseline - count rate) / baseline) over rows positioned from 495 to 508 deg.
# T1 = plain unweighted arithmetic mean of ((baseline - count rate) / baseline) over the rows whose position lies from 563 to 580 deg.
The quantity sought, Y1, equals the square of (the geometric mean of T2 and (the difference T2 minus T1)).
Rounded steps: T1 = 0.03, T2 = 0.266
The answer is 0.064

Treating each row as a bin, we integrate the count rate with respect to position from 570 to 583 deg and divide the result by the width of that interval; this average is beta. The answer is 27.8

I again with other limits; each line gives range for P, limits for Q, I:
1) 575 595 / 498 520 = 1.2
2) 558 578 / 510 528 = 1.3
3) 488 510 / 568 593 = 1.0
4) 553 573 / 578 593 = 1.0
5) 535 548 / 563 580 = 0.9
